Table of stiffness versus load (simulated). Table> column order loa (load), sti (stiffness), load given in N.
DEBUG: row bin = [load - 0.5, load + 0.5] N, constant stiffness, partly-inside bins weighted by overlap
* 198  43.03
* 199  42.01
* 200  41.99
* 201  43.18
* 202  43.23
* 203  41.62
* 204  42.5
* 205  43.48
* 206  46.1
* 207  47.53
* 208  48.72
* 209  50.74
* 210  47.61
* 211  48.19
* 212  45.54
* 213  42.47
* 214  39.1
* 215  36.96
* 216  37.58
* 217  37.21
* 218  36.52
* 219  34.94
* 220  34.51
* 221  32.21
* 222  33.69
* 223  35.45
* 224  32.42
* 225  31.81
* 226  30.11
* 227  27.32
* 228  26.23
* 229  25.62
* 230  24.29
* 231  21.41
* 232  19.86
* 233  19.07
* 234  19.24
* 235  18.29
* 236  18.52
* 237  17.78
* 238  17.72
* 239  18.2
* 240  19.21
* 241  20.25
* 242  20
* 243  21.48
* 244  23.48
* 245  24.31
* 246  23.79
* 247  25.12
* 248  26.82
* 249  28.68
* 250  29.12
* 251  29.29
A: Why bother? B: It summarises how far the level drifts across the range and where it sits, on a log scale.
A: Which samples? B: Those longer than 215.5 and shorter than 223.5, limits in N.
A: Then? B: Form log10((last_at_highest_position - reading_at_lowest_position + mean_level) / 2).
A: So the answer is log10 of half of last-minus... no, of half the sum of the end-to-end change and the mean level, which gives 1.22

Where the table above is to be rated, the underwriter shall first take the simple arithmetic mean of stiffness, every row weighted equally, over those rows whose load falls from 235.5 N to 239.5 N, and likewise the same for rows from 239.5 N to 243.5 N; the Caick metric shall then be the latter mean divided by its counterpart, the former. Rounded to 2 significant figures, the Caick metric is 1.1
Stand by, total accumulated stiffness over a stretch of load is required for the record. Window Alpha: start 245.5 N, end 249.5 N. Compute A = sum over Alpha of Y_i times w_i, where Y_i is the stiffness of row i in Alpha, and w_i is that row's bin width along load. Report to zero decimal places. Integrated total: 104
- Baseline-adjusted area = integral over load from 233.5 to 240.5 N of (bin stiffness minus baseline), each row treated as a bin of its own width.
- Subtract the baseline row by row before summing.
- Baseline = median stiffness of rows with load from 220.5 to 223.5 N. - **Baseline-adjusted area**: -107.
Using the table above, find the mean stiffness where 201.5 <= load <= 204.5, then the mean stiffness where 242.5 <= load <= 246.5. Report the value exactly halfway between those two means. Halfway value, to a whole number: 33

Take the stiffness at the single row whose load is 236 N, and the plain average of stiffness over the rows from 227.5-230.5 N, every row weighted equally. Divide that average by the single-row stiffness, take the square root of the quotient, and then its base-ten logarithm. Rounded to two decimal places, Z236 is 0.07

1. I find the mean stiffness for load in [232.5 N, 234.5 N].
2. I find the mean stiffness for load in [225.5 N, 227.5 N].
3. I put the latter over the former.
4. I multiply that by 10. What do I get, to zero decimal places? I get 15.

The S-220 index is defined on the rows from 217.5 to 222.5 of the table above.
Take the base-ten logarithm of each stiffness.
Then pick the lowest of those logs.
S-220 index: 1.51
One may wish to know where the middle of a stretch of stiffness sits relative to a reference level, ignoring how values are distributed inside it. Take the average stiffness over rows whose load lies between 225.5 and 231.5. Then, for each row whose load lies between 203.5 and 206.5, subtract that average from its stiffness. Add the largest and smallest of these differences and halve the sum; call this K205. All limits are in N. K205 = 18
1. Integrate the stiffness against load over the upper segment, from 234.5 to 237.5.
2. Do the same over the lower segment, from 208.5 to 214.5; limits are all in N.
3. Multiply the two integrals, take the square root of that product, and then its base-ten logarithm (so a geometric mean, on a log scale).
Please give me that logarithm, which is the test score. 2.09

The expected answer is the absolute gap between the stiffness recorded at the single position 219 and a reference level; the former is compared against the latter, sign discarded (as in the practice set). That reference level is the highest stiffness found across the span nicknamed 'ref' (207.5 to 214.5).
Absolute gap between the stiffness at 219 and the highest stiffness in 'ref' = 16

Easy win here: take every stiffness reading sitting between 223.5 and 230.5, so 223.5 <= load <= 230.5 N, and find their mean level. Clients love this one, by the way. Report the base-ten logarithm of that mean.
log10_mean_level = 1.45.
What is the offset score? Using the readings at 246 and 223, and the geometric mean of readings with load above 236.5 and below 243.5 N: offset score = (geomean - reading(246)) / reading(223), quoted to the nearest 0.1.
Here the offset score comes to -0.1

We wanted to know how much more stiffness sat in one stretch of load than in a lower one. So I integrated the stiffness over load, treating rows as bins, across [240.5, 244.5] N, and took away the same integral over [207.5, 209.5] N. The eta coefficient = -14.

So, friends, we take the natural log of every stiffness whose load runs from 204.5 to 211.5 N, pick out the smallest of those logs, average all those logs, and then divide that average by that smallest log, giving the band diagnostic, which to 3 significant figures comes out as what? 1.02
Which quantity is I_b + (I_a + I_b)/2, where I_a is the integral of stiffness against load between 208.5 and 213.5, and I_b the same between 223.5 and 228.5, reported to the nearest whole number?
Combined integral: 339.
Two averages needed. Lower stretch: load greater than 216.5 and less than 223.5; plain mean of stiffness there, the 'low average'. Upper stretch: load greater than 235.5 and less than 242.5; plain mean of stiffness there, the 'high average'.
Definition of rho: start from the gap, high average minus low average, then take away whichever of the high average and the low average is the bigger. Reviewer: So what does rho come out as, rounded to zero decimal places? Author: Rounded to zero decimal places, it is -51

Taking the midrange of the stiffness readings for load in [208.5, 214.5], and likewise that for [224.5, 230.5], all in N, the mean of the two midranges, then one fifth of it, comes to 7.3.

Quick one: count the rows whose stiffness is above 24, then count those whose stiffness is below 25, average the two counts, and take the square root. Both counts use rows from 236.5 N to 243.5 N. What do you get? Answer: 1.87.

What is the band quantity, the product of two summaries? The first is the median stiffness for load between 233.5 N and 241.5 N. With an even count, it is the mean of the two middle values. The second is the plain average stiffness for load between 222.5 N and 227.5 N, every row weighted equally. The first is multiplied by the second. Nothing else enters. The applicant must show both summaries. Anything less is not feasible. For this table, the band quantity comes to 578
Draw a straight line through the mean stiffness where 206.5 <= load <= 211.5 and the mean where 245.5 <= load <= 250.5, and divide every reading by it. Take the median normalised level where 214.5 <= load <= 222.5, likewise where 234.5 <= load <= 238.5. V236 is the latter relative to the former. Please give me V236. 0.67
